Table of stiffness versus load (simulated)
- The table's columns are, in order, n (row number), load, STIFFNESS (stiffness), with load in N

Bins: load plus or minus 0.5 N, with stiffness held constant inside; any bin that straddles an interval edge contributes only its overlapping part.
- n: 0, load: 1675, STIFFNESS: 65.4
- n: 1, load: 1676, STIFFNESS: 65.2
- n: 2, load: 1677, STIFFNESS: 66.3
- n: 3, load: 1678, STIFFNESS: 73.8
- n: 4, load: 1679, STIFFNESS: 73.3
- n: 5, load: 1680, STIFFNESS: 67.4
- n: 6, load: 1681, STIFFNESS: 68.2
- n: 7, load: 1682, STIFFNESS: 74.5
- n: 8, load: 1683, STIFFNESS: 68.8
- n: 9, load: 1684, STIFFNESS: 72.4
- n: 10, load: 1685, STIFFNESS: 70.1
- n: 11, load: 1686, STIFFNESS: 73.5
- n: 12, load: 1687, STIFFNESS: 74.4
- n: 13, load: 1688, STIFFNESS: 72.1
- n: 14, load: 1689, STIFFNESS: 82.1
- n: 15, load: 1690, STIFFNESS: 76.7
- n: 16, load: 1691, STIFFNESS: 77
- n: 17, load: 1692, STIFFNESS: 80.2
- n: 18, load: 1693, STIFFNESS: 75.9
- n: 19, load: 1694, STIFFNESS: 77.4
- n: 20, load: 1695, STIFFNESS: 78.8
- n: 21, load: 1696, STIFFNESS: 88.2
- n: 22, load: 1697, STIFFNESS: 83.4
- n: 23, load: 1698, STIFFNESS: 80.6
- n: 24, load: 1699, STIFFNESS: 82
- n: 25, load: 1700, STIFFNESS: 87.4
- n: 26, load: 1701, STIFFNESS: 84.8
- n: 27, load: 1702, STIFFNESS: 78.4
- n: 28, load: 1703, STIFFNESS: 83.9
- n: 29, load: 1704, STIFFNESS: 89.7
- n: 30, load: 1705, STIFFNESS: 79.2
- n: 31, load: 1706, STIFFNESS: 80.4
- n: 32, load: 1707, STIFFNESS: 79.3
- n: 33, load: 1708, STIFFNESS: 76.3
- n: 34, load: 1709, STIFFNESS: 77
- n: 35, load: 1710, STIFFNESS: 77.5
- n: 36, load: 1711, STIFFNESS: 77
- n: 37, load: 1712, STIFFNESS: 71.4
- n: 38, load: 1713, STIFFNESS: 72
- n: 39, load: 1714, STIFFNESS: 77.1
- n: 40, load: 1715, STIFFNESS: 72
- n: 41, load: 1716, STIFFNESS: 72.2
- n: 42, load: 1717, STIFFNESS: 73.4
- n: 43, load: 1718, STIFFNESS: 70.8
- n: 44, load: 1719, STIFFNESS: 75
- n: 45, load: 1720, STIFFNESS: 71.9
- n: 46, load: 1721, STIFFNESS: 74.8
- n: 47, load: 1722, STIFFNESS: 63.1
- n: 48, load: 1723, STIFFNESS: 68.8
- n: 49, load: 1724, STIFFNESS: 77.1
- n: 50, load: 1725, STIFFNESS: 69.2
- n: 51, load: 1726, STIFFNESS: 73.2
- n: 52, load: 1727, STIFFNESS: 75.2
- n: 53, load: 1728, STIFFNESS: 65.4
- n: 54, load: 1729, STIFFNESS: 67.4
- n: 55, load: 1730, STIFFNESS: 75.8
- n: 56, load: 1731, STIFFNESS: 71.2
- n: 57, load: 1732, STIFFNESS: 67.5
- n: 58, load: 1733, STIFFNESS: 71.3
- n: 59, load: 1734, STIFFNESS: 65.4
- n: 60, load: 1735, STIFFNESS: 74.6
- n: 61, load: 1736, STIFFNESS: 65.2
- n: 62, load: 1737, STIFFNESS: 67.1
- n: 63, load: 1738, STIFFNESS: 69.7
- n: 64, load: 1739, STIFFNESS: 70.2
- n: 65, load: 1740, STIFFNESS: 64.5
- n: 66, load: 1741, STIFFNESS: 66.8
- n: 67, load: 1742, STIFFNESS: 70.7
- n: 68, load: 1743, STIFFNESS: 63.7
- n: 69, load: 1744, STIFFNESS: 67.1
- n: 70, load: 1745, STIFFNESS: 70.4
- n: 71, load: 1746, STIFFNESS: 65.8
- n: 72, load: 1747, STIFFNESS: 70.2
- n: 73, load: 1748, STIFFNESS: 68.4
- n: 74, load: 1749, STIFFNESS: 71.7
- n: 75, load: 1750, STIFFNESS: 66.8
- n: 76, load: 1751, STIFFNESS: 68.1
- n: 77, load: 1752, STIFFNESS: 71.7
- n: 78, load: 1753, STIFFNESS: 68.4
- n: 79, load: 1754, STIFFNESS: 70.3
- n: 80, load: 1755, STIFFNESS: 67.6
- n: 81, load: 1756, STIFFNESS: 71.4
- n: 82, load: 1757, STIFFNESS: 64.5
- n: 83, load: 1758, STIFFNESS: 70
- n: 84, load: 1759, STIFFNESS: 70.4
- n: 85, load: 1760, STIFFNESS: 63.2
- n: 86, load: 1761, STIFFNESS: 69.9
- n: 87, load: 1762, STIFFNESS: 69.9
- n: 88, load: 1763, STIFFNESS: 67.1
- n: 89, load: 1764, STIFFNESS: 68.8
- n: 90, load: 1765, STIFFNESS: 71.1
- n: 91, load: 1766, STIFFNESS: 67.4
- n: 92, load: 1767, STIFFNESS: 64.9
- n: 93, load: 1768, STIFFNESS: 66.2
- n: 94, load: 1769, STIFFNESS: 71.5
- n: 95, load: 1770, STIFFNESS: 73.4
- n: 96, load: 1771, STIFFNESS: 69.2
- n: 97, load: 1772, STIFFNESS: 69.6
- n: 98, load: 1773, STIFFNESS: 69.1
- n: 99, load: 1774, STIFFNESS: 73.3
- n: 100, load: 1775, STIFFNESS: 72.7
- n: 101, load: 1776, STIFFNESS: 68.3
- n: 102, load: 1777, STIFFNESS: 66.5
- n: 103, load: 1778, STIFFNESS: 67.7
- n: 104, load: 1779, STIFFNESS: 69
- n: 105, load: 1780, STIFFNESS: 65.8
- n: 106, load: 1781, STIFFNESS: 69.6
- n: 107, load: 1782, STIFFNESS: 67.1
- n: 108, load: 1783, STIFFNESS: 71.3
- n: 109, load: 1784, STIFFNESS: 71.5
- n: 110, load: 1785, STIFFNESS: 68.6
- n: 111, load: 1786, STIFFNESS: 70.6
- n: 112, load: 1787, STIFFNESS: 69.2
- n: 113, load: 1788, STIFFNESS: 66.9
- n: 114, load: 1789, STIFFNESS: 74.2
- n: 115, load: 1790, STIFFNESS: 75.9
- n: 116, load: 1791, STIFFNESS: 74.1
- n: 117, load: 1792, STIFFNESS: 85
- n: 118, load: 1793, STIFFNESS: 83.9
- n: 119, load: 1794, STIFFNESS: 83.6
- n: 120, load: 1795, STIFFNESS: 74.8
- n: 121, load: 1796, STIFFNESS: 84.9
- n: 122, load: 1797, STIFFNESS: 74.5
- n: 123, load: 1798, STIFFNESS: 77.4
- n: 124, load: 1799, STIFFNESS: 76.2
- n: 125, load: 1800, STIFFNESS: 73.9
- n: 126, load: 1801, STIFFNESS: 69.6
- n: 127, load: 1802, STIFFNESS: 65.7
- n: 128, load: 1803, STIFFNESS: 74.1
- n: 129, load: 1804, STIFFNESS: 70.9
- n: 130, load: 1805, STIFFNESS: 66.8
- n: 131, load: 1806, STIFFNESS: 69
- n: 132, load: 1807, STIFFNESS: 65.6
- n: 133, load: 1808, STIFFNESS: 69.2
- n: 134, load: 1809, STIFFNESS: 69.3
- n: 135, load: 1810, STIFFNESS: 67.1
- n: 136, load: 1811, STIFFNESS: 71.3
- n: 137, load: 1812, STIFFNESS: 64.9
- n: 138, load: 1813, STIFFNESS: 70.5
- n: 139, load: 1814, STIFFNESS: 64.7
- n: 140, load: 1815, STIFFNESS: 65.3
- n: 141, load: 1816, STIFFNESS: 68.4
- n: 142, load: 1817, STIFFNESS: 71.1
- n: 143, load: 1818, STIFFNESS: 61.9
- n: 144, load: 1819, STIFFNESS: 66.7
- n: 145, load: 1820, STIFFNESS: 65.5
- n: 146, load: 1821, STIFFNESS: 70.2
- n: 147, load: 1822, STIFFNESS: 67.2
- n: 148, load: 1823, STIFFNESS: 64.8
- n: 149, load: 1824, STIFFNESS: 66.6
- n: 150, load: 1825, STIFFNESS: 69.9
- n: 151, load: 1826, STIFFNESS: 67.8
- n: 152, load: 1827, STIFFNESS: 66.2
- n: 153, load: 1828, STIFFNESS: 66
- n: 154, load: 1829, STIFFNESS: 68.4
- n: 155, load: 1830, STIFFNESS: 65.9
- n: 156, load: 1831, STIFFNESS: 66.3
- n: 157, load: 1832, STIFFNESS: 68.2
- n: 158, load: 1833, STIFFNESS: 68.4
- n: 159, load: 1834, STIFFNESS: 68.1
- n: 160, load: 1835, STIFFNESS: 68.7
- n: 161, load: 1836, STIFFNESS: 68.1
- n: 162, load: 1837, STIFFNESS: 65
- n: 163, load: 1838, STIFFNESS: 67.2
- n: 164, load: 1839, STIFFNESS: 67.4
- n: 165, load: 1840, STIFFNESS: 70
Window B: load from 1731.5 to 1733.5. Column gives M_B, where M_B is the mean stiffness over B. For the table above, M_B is 69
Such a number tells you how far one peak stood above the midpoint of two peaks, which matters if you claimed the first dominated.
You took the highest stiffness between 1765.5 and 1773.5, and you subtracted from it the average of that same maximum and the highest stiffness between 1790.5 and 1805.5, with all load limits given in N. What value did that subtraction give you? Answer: -5.8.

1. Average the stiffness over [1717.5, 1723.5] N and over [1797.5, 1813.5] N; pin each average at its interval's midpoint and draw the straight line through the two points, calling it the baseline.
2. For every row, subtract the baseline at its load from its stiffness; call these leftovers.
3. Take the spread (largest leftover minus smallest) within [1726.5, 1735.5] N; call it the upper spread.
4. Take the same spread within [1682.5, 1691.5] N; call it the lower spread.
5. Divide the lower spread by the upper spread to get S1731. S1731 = 1.3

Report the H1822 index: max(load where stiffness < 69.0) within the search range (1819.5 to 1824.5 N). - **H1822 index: 1824 N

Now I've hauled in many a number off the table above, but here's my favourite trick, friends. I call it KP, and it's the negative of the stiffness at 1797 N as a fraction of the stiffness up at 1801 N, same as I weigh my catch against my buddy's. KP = -1.07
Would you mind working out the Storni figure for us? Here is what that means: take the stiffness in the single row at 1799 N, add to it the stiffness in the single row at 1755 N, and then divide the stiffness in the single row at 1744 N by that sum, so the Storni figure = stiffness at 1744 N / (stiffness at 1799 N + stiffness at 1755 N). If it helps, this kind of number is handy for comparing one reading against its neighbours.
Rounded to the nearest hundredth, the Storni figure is 0.47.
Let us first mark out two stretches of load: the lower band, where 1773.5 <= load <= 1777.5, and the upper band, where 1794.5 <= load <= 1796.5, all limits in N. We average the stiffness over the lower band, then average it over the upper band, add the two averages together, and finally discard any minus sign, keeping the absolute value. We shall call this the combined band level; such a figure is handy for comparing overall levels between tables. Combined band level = 150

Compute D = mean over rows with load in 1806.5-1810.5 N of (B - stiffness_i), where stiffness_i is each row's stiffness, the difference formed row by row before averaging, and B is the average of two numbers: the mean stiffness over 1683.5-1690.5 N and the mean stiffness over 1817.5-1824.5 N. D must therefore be 2.5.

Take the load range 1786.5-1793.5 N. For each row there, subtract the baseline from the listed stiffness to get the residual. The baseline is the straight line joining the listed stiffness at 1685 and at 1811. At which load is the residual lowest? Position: 1788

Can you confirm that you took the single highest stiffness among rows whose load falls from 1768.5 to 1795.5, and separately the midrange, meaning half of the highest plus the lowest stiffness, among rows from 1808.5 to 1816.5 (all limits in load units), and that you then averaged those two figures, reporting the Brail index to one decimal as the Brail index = 76.5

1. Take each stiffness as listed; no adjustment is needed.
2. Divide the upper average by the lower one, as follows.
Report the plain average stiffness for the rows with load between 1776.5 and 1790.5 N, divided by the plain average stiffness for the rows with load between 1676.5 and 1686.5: 0.98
